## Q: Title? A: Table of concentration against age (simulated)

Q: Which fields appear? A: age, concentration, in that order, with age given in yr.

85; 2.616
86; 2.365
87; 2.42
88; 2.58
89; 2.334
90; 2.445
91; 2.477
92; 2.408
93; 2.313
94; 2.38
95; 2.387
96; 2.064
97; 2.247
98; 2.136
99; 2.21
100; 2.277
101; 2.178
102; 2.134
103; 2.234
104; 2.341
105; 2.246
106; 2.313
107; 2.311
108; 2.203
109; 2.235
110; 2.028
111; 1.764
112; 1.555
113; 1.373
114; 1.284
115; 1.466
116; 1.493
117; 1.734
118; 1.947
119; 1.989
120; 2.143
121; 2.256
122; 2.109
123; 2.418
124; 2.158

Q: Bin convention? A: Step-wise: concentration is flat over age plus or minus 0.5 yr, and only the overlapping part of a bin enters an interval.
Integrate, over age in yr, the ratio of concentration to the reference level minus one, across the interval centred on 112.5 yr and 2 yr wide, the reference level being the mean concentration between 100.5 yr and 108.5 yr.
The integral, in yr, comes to -0.70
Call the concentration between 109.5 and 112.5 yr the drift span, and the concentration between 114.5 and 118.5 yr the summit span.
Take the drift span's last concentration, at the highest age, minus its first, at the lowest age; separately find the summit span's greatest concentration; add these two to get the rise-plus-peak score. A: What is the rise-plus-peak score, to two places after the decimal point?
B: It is 1.47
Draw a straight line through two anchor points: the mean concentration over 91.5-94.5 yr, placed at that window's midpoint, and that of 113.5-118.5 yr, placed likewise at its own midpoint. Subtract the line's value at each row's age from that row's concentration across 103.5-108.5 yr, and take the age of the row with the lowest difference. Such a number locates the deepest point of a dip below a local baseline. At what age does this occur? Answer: 105 yr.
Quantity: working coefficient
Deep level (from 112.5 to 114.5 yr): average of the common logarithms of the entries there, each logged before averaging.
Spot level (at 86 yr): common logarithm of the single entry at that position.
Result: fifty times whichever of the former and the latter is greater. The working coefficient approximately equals 18.7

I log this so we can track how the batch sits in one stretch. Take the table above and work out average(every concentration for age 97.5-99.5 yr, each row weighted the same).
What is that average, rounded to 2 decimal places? 2.17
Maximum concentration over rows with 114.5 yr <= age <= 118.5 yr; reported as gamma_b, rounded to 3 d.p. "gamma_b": 1.947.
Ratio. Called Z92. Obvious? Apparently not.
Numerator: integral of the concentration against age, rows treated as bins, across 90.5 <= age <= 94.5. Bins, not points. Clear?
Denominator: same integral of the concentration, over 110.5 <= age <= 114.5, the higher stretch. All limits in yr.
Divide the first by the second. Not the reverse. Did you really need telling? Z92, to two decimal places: 1.60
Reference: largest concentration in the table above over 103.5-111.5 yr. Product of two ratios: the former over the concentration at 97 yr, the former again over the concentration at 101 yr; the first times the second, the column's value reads 1.12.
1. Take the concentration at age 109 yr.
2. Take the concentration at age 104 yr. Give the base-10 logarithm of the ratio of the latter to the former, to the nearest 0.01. 0.02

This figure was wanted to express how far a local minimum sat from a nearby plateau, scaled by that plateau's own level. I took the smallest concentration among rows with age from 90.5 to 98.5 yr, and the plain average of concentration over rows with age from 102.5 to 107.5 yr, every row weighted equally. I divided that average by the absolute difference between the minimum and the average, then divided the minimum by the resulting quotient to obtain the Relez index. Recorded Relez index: 0.20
